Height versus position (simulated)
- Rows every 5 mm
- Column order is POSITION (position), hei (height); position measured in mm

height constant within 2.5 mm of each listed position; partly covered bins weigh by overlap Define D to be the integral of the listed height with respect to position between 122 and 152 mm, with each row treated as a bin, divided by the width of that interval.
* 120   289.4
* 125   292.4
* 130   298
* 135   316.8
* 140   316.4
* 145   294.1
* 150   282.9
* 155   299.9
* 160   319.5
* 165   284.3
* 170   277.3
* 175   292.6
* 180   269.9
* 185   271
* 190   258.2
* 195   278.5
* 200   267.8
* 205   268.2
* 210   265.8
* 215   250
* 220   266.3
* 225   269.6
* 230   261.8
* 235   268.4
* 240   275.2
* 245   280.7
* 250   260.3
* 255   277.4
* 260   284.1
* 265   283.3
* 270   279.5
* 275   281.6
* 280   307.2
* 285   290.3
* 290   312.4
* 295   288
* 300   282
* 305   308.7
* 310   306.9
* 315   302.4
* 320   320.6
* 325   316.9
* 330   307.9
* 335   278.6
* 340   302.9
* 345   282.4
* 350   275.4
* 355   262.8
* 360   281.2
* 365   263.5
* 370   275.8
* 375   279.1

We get 300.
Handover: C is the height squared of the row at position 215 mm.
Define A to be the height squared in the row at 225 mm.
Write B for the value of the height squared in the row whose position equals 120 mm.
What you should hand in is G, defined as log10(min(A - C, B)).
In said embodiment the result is 4.0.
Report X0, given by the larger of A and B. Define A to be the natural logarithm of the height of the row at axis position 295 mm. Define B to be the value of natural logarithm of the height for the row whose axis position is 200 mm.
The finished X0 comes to 5.66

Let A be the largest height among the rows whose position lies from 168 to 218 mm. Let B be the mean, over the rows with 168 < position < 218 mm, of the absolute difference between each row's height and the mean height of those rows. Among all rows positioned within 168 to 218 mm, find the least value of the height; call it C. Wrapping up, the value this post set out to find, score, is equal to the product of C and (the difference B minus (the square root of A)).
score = -2292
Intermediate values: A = 292.6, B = 7.9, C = 250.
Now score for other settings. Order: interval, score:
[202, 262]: -2460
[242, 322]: -1125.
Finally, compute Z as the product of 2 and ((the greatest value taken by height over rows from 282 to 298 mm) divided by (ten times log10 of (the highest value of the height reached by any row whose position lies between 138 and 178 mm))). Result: 24.9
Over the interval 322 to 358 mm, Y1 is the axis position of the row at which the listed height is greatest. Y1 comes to 325 mm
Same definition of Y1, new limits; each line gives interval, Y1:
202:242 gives 240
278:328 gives 320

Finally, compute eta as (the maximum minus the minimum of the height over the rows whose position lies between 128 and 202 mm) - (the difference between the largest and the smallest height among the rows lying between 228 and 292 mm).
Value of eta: 9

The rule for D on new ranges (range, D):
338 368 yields 278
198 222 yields 263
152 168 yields 300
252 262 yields 280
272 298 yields 295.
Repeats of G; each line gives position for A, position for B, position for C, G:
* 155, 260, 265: 4.0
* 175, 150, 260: 3.7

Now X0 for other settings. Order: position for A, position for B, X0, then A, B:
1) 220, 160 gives 5.77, 5.58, 5.77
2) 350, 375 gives 5.63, 5.62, 5.63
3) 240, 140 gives 5.76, 5.62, 5.76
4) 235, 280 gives 5.73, 5.59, 5.73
